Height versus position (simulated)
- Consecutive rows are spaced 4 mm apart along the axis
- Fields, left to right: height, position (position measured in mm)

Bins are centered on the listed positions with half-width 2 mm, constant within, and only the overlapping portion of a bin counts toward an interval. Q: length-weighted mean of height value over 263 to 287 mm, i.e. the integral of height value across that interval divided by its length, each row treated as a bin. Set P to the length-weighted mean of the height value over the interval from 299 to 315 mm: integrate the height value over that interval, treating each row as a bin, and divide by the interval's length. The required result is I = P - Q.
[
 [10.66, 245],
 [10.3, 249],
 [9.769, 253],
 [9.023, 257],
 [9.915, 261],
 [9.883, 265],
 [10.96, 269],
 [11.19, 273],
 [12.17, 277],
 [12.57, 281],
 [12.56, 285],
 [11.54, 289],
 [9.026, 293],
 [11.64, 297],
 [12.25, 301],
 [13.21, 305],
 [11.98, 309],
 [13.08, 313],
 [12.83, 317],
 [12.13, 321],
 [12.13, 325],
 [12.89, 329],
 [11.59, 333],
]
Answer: 1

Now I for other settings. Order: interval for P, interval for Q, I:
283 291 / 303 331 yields -1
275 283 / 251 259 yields 3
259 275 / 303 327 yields -2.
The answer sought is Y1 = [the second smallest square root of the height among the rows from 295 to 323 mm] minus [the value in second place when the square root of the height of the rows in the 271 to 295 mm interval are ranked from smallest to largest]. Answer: 0.12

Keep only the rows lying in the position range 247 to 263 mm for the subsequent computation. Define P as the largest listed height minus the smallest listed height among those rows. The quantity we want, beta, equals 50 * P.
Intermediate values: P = 1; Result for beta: 64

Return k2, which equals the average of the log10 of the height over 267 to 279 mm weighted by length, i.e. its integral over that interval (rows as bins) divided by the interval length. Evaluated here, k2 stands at 1.06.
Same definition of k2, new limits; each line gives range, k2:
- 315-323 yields 1.10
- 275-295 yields 1.06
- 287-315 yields 1.07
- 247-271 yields 1.00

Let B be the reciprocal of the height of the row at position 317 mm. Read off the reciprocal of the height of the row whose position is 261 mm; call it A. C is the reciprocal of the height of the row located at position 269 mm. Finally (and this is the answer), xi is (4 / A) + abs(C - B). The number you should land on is 40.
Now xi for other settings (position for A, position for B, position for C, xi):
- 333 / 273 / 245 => 46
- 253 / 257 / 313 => 39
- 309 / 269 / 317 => 48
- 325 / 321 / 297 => 49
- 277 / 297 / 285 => 49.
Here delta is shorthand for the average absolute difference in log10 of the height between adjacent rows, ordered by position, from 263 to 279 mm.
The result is 0.030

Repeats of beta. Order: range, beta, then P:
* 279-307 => 209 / 4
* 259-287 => 134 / 3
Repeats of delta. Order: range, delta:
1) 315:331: 0.017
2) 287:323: 0.048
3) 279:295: 0.048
